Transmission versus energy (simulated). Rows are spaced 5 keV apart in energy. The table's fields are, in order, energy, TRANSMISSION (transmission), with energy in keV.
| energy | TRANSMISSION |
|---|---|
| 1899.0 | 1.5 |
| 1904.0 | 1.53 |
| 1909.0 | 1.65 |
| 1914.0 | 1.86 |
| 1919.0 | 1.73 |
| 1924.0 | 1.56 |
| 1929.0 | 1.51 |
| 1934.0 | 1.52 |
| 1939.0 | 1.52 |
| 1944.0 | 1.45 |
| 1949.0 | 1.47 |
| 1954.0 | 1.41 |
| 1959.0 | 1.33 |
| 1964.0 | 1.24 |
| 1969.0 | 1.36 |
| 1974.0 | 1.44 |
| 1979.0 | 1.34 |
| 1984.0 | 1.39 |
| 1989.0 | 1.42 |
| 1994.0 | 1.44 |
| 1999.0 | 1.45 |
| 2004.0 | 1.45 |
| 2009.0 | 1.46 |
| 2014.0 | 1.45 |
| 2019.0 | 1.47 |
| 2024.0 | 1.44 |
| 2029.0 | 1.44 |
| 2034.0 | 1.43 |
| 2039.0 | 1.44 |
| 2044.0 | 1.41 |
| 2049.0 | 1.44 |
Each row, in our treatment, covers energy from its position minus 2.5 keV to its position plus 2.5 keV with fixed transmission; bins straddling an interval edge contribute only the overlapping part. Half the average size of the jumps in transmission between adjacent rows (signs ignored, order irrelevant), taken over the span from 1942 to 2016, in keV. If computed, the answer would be 0.02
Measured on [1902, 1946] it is 0.05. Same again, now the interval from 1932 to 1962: 0.02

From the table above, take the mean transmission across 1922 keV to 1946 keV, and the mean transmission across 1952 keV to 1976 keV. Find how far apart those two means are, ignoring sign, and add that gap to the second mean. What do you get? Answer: 1.51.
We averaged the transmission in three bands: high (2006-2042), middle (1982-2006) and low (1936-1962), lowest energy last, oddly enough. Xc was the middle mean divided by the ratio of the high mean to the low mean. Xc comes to 1.4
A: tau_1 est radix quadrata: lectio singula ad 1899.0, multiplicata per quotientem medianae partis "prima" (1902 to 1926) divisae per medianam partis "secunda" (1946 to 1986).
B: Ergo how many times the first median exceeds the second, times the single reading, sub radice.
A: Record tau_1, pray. 1.34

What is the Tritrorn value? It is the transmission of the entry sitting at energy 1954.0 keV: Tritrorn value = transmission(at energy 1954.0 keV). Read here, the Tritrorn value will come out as 1.41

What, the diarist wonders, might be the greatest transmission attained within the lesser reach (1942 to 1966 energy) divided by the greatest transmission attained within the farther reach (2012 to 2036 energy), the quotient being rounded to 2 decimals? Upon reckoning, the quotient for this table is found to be 1.00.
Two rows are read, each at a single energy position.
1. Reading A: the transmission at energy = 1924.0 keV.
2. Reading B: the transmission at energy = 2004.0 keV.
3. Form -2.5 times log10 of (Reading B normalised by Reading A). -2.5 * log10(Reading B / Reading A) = 0.08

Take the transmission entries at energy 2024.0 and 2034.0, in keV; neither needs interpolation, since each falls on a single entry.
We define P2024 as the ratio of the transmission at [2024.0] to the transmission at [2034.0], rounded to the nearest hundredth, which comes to 1.01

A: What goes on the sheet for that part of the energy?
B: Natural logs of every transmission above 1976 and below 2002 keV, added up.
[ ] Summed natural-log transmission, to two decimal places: 1.71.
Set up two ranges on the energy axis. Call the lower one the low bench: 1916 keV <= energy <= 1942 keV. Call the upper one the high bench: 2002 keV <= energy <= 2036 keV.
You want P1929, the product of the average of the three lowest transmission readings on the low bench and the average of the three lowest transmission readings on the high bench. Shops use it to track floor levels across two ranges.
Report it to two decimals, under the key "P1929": 2.18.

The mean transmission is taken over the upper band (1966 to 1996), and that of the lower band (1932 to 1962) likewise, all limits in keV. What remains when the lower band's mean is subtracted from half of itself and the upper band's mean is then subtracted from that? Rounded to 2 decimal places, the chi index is -2.12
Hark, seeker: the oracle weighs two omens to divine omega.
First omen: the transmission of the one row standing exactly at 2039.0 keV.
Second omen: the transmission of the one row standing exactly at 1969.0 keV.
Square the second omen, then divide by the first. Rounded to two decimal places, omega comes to 1.28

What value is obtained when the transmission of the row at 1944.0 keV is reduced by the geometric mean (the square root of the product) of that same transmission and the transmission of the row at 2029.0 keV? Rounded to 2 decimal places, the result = 0.01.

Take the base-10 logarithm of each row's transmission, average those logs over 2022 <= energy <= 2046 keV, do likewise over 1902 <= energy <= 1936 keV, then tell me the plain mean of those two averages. 0.183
